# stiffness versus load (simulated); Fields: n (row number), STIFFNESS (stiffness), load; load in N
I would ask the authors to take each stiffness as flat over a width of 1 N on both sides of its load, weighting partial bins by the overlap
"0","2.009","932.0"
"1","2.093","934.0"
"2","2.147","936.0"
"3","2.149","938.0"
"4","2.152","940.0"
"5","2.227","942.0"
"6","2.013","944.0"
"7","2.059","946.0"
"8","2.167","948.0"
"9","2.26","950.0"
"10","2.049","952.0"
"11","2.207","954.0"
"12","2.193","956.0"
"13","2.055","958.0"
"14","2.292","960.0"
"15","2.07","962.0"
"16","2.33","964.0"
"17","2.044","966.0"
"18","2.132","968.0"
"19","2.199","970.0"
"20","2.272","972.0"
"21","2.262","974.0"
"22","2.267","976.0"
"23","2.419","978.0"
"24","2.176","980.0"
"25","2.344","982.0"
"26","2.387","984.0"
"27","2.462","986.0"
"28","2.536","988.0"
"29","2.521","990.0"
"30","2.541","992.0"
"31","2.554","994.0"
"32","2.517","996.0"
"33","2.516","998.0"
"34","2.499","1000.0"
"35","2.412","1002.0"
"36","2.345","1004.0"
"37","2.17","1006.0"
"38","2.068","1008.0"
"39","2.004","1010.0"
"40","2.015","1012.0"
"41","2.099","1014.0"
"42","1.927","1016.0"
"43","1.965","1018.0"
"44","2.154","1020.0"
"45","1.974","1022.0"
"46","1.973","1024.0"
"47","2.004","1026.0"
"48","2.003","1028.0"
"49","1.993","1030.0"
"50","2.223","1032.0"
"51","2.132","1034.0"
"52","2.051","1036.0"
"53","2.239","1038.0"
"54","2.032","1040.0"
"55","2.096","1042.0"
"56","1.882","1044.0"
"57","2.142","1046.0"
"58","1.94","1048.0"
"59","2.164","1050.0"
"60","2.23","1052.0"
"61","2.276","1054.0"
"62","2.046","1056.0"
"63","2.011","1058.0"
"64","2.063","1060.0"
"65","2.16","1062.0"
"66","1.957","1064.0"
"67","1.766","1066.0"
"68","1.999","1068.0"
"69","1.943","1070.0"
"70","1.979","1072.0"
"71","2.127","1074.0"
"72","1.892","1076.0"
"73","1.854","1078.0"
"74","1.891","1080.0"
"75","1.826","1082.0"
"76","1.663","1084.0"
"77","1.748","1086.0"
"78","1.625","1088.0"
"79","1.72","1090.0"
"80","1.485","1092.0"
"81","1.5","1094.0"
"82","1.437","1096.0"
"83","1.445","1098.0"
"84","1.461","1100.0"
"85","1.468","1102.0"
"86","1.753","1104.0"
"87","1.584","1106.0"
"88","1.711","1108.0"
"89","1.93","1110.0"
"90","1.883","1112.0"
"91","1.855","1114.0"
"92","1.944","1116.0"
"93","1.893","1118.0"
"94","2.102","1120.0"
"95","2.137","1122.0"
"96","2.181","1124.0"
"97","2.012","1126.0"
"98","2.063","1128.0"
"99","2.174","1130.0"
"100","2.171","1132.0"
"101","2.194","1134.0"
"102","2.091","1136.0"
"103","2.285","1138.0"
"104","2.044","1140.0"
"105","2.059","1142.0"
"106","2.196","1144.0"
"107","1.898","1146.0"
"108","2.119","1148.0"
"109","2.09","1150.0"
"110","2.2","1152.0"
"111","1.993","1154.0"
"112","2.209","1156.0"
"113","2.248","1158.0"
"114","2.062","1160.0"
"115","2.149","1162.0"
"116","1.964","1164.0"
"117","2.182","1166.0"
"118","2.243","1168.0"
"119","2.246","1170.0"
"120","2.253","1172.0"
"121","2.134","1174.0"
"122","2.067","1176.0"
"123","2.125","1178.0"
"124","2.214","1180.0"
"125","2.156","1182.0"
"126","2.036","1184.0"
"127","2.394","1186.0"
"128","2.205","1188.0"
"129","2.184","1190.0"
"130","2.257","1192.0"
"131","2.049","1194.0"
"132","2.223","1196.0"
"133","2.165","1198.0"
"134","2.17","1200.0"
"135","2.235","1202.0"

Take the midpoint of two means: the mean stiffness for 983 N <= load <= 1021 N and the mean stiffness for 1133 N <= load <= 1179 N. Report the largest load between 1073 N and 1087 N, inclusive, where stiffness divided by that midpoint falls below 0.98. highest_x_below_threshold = 1086.0 N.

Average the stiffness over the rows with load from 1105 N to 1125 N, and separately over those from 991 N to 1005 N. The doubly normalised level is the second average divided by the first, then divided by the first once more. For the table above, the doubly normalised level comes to 0.67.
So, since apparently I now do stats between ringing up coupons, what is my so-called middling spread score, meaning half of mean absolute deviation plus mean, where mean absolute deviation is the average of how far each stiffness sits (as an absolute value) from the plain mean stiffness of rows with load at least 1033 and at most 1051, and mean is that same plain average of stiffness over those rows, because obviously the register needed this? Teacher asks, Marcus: 1.08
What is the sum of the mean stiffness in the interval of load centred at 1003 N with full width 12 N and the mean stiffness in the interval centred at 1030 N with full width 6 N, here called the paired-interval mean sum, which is 4.41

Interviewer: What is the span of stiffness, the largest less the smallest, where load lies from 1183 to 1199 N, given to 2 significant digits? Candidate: 0.36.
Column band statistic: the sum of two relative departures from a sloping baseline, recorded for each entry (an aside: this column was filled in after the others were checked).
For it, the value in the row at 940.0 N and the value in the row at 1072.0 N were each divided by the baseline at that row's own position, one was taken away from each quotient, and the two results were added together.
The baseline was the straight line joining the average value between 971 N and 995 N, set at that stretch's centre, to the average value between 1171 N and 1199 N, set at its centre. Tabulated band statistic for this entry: -0.26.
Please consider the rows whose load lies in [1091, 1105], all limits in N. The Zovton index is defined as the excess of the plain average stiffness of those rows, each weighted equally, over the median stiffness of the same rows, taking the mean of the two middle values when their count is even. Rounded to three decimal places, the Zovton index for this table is 0.039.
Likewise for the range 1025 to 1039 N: 0.041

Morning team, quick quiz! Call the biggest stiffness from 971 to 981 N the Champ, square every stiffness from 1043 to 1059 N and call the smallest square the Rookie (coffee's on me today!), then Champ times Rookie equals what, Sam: 8.6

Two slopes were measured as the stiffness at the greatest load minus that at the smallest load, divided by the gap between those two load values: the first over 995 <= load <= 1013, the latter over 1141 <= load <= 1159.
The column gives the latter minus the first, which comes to 0.043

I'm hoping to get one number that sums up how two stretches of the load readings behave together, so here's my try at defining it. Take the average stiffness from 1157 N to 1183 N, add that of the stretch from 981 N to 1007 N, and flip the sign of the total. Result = -4.6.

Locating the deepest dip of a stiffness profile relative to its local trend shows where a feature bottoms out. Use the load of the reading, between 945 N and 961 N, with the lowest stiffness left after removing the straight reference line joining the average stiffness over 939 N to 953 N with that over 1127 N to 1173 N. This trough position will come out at 952.0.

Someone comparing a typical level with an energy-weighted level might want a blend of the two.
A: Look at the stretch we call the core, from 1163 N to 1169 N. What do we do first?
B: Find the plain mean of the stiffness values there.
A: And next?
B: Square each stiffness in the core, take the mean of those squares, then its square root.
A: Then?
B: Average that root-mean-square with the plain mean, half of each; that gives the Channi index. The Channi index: 2.13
